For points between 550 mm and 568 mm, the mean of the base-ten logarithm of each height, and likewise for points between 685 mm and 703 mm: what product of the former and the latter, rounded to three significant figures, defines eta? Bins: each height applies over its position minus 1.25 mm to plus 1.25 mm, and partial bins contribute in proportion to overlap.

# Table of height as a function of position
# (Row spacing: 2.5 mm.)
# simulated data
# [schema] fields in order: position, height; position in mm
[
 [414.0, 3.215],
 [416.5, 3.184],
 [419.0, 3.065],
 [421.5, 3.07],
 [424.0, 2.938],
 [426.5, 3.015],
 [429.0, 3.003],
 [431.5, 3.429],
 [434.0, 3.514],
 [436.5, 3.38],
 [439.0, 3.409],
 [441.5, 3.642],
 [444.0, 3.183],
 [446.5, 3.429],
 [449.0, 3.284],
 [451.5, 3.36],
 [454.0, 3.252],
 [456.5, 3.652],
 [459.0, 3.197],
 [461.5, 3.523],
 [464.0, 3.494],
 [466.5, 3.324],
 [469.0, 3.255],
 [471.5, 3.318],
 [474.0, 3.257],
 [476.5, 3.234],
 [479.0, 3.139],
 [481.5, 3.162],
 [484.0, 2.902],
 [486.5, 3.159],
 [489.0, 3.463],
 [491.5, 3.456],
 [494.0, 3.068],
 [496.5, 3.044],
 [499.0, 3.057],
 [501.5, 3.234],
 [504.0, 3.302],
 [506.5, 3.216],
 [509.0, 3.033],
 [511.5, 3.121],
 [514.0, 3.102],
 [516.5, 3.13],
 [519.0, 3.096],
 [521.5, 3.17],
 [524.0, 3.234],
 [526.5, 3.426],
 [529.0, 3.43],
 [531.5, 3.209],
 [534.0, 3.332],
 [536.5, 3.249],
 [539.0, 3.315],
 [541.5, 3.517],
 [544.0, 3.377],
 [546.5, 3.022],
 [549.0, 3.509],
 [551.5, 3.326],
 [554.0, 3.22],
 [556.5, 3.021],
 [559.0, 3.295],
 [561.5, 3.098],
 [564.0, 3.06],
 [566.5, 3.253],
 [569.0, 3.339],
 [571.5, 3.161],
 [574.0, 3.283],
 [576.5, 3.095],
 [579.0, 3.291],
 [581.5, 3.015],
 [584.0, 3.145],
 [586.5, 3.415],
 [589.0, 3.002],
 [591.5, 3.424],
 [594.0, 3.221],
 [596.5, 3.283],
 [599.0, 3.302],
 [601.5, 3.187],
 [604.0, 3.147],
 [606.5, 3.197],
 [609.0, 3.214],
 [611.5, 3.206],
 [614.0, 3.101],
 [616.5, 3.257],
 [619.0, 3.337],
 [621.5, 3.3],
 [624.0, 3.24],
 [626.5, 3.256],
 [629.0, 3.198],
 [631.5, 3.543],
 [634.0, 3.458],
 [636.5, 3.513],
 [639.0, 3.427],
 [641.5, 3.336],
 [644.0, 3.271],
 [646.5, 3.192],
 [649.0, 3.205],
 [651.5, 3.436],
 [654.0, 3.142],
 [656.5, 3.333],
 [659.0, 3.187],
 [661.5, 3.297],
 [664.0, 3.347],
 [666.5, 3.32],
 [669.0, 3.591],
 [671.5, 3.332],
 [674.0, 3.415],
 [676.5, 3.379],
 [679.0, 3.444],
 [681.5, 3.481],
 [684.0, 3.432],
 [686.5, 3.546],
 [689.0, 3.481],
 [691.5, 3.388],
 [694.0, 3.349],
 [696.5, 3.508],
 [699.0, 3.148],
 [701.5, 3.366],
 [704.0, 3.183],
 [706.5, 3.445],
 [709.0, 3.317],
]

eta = 0.267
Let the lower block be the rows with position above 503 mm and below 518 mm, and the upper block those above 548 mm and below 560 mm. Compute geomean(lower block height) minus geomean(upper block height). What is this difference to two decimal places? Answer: -0.12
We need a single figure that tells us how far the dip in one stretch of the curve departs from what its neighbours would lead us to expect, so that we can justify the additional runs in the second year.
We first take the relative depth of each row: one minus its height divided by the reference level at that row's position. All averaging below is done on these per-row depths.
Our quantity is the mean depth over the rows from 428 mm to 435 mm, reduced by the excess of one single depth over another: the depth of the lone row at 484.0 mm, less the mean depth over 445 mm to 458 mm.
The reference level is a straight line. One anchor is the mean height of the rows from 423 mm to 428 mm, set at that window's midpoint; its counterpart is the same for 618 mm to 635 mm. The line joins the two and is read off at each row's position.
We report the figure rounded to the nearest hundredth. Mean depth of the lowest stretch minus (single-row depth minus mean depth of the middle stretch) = -0.29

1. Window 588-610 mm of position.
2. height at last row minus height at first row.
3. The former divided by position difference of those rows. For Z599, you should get 0.011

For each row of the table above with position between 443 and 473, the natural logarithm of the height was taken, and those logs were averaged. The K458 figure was 1.21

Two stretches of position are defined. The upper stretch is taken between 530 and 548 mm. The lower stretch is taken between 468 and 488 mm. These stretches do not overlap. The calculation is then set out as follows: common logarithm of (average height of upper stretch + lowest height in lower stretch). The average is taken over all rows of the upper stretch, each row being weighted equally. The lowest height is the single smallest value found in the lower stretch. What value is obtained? 0.792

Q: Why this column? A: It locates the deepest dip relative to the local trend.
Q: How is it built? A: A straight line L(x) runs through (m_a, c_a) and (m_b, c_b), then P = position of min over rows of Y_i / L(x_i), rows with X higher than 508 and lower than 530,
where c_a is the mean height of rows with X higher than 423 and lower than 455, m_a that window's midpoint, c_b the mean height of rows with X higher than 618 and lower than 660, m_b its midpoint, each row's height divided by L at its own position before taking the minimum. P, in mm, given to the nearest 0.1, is 509.0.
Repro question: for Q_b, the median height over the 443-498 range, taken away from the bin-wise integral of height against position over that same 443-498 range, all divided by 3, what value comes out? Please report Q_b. 59.0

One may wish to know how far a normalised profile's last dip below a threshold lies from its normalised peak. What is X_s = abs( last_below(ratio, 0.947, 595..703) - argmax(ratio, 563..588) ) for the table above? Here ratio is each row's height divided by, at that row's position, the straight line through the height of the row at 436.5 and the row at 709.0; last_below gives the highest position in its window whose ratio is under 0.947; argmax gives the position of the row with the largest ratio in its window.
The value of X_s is 67.5 mm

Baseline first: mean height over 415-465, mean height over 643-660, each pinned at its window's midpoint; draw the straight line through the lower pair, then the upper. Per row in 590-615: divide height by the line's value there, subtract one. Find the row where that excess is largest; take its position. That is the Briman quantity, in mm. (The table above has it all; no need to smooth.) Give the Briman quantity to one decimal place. 591.5 mm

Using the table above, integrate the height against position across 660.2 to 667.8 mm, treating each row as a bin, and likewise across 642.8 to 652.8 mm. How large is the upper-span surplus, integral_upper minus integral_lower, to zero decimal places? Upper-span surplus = -8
